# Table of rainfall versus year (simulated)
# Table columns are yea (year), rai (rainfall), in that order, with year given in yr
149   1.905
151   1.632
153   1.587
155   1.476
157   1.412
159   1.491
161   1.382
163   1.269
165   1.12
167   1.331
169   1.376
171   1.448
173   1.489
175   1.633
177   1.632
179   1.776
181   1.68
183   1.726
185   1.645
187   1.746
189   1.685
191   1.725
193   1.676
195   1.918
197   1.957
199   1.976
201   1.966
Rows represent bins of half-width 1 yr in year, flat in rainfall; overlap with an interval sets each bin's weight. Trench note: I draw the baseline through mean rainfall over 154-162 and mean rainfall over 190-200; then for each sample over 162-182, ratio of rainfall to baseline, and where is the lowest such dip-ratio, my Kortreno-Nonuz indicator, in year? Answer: 165 yr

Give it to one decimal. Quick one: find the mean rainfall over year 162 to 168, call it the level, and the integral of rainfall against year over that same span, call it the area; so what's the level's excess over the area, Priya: -6.2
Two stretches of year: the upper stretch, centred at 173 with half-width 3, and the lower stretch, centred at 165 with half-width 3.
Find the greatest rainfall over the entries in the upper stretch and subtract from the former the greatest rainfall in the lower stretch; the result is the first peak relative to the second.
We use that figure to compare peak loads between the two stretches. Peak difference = 0.302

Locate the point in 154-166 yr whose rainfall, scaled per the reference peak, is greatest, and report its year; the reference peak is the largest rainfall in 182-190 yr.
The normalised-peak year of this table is 159 yr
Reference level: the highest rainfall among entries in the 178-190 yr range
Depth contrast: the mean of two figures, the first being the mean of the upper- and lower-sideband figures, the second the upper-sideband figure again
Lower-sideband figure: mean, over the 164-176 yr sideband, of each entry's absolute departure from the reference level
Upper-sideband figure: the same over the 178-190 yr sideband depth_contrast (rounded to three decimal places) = 0.144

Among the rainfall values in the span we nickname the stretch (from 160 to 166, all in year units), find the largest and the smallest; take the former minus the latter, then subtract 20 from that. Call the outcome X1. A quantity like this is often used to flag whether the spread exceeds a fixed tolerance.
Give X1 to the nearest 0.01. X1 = -19.74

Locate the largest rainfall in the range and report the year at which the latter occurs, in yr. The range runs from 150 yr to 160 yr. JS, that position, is 151 yr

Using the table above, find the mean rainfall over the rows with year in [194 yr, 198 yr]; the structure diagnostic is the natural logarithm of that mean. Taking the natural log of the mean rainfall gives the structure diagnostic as 0.66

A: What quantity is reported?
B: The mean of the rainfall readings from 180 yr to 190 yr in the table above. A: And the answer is 1.7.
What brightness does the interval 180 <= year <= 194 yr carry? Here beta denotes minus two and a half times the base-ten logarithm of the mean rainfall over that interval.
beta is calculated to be -0.57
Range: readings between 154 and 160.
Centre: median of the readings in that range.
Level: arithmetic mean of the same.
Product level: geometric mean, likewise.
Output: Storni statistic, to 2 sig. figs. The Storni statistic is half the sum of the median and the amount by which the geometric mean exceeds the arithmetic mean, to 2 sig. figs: 0.74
